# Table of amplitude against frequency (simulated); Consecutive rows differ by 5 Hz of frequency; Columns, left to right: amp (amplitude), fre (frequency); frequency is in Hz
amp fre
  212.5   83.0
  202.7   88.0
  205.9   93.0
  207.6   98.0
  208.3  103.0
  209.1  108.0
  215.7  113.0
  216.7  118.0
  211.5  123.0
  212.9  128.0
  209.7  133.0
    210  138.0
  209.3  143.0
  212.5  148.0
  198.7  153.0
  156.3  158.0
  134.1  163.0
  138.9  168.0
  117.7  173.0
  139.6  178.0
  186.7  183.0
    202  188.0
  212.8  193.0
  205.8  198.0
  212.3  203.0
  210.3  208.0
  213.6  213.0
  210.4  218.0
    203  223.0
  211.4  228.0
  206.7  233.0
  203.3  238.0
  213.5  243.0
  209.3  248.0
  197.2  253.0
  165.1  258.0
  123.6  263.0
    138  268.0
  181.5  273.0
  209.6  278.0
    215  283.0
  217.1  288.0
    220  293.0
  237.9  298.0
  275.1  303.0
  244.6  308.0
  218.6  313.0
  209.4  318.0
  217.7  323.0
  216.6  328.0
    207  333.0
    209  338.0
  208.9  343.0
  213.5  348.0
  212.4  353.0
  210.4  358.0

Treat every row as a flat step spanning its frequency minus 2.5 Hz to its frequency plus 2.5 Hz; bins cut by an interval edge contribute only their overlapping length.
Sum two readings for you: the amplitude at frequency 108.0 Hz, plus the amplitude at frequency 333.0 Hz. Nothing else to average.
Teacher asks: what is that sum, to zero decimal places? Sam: 416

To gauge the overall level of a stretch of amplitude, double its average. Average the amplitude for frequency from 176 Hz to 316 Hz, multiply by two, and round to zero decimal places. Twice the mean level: 406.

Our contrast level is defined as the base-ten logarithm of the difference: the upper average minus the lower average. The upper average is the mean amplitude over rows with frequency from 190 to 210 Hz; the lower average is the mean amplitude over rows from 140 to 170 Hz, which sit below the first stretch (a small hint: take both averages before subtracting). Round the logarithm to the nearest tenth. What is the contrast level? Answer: 1.5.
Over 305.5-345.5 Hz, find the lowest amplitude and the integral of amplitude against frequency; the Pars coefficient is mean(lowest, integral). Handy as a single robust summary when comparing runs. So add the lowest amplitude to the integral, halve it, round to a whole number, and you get 4433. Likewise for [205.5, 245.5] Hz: 4282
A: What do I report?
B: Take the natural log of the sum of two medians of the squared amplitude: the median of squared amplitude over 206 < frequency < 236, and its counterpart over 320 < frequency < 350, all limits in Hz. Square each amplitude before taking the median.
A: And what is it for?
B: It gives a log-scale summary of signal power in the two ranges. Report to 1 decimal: 11.4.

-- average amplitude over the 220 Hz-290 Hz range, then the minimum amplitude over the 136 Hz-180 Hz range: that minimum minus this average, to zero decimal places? -75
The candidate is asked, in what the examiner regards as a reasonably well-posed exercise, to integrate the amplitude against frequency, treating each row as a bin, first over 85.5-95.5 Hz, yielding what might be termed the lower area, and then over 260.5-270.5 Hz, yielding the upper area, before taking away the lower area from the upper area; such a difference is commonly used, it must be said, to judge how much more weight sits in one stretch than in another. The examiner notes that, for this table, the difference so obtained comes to -735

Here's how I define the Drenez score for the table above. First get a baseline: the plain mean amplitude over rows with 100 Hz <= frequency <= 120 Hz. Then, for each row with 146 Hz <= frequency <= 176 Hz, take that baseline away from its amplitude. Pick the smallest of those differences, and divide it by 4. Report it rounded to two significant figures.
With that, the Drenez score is -24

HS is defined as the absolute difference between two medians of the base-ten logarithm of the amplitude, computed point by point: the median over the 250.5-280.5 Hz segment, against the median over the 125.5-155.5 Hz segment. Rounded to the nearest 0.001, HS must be 0.084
